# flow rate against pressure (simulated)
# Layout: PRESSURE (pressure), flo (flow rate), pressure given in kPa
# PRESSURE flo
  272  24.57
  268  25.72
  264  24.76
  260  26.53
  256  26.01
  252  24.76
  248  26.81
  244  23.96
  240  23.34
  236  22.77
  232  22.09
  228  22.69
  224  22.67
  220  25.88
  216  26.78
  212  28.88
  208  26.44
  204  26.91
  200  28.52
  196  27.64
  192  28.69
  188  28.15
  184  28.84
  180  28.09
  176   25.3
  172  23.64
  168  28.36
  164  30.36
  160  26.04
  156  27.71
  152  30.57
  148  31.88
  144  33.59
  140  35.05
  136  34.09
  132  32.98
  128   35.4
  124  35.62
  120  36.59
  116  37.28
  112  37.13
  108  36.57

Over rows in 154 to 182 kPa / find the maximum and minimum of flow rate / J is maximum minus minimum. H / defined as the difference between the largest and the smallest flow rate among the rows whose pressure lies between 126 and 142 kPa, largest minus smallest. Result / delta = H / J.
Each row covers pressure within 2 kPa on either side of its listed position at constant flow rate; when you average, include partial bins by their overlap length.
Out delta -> 0.4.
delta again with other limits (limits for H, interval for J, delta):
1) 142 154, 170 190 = 0.6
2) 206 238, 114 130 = 3.6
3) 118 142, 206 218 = 1.5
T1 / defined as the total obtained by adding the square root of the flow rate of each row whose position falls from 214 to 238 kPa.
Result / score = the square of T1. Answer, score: 856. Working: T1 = 29.3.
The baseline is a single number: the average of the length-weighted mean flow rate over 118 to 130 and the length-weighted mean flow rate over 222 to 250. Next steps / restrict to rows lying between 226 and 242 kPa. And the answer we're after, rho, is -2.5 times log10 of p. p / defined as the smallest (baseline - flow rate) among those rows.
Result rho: -2.0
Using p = 6.33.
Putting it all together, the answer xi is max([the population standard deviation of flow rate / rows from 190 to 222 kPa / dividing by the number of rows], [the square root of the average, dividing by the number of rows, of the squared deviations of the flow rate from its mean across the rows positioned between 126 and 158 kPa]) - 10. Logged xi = -7.6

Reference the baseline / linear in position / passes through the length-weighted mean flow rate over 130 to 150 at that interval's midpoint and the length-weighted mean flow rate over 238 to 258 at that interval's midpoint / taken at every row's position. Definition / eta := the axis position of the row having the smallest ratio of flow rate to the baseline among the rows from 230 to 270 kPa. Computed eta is 232 kPa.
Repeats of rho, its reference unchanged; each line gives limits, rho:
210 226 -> 0.3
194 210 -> -0.2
